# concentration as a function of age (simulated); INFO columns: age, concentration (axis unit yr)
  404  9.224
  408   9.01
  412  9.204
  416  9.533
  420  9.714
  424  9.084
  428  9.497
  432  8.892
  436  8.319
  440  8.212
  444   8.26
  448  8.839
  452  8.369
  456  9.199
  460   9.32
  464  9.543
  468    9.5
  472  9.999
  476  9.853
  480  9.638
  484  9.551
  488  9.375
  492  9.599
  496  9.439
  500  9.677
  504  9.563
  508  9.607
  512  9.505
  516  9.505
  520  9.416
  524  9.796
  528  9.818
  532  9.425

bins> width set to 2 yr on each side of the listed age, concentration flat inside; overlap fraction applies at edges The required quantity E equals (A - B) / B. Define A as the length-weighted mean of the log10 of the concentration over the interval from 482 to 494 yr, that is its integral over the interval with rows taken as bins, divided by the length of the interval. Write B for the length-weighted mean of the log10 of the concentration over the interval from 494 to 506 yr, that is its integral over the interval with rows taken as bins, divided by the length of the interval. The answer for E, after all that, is -0.002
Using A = 0.978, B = 0.980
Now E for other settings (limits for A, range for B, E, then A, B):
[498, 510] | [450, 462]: 0.033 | 0.983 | 0.952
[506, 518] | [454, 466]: 0.009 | 0.979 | 0.971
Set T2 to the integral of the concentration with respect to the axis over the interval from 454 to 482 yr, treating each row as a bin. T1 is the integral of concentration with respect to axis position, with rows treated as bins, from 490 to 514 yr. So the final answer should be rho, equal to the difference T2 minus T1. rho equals 39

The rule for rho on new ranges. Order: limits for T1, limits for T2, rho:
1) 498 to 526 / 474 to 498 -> -38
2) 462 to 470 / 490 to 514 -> 153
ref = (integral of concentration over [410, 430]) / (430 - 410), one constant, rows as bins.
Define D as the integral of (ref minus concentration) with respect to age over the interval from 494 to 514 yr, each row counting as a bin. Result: -3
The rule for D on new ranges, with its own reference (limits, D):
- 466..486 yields -6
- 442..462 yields 12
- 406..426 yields 2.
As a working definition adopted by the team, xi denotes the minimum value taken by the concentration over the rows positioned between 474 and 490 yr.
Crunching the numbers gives 9.375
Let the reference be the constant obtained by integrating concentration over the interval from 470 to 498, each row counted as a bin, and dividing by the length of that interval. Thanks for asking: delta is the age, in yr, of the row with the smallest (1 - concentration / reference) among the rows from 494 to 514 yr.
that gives 500 yr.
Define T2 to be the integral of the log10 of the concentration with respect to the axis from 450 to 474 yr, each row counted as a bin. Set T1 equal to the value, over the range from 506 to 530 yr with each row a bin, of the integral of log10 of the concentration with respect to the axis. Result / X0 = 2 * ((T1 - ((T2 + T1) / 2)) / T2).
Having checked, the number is 0.01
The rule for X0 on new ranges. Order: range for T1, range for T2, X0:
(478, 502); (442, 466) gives 0.03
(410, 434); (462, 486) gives -0.02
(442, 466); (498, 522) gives -0.03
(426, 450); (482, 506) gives -0.04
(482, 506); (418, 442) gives 0.03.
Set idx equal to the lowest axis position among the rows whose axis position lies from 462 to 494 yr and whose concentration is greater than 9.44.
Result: 464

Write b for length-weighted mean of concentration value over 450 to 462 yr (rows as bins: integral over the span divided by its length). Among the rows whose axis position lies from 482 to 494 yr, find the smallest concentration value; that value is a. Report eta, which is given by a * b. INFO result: 84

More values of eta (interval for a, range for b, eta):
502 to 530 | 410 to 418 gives 88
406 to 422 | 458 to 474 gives 86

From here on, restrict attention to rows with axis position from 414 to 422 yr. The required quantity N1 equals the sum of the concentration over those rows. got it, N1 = 19.2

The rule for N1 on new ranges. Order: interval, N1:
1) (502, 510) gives 19.2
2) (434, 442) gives 16.5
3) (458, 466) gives 18.9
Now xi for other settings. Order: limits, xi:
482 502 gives 9.375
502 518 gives 9.505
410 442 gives 8.212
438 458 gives 8.212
